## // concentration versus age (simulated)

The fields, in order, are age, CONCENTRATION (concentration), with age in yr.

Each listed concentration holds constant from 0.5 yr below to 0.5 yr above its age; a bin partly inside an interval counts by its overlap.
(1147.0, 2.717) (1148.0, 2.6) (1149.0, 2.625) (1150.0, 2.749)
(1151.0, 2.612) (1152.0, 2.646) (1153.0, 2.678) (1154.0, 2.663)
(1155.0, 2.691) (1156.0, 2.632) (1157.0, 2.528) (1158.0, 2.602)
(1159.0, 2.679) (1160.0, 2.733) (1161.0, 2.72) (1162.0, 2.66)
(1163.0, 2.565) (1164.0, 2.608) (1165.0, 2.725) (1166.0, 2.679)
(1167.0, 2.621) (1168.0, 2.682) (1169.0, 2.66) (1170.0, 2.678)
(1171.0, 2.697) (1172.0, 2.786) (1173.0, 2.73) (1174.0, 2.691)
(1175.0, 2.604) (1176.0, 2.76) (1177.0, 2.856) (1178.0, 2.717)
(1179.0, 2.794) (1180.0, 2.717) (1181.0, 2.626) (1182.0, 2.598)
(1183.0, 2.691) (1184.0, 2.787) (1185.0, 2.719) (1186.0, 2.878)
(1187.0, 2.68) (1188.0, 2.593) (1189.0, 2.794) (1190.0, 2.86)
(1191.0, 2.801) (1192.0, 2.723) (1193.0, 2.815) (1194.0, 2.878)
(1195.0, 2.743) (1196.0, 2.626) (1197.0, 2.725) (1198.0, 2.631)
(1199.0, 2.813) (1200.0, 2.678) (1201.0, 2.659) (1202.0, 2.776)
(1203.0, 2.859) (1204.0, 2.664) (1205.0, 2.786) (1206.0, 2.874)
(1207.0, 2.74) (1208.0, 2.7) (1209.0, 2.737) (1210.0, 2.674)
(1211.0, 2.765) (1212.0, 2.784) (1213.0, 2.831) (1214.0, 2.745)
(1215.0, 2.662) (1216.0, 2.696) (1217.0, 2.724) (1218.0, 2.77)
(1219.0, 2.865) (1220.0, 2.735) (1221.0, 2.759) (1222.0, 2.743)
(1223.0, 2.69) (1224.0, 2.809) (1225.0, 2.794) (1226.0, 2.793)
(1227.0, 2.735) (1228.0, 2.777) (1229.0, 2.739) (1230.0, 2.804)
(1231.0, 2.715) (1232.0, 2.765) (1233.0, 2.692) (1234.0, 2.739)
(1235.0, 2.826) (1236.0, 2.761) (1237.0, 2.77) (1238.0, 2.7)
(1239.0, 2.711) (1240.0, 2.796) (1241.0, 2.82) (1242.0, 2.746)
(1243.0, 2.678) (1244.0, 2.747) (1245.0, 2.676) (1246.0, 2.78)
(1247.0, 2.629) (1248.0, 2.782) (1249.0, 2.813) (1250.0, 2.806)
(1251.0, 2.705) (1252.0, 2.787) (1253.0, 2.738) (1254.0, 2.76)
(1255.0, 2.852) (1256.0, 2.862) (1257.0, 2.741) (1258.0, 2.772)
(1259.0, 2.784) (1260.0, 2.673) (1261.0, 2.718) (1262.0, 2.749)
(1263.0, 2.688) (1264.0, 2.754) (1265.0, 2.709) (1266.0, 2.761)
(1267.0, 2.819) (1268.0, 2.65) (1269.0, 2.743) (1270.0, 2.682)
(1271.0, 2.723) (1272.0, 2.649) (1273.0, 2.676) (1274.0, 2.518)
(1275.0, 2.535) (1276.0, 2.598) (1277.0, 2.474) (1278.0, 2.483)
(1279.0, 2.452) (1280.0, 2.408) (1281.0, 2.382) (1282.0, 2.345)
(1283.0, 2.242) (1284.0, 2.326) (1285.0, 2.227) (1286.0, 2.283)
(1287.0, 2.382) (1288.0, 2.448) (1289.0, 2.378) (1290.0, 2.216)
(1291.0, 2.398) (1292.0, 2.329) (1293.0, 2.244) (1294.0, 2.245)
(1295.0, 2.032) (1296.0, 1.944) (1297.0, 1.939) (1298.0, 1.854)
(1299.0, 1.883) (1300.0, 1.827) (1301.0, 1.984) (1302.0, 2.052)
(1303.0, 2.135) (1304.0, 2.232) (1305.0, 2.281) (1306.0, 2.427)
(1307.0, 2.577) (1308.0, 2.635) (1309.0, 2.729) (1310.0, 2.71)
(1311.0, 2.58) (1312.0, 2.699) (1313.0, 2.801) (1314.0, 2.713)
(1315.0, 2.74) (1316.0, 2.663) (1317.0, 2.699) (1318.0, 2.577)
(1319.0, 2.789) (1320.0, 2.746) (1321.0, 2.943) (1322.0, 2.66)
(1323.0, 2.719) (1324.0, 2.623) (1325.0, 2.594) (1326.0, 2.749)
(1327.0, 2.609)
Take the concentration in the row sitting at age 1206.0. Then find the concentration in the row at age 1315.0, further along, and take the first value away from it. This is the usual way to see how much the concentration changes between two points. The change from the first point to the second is -0.13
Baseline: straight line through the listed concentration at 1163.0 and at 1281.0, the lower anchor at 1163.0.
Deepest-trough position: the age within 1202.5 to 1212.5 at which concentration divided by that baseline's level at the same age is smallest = 1204.0 yr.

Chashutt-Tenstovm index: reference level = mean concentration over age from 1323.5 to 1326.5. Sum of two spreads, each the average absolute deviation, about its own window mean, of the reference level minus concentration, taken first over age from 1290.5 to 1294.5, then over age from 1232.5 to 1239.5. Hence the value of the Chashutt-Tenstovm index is 0.096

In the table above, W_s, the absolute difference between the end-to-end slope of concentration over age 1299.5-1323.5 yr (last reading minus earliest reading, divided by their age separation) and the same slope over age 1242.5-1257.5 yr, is 0.034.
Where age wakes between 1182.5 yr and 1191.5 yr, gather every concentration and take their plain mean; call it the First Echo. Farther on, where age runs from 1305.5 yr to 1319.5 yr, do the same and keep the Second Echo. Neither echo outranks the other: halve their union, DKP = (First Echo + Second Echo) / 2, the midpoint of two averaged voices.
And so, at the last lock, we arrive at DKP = 2.71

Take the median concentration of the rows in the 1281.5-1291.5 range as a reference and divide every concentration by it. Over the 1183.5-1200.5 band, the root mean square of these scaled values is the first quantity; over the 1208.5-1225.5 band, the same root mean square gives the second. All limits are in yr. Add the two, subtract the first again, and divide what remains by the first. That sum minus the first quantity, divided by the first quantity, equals 1.00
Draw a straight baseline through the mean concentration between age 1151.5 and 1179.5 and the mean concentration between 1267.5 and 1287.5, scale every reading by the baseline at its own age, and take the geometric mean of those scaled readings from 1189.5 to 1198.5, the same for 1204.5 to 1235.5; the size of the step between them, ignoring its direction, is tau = 0.019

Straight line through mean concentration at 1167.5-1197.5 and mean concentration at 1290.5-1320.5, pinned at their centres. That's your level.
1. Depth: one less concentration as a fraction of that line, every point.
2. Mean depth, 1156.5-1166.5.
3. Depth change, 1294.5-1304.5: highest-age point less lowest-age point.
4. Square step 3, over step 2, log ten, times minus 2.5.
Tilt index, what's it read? 1.9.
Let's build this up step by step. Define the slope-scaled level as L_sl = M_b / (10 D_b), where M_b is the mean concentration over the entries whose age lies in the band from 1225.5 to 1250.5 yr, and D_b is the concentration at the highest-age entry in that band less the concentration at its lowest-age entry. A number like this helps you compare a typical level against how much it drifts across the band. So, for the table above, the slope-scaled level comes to 21.2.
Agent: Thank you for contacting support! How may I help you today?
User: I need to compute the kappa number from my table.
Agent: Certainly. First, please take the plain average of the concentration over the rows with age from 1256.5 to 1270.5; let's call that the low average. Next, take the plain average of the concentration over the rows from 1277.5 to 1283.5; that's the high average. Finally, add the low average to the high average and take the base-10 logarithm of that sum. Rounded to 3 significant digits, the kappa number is 0.709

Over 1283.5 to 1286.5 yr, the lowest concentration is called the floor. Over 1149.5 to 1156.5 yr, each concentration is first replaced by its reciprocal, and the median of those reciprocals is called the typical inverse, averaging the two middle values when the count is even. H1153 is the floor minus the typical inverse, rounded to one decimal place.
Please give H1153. 1.9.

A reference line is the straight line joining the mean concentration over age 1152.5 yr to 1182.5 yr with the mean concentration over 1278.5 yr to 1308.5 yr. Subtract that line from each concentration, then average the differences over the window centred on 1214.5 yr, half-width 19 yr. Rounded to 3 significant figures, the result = 0.231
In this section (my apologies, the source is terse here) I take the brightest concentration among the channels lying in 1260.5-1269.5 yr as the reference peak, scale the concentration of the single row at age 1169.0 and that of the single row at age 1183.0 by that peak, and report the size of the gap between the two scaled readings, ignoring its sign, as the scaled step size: 0.011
